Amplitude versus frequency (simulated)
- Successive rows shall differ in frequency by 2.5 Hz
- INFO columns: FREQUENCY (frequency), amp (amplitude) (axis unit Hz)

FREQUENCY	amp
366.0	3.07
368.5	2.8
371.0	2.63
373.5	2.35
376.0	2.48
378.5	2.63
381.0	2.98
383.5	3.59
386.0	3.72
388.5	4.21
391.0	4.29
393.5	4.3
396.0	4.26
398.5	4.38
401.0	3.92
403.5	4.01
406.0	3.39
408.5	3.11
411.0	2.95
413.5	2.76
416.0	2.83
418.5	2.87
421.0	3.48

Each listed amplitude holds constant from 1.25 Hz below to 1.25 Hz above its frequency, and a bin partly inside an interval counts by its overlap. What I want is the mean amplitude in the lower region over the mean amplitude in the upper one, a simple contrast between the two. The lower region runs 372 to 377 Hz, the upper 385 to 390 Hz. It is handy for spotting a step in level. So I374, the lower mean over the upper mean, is 0.6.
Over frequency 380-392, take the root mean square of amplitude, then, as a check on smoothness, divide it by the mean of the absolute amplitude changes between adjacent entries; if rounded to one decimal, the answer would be 11.6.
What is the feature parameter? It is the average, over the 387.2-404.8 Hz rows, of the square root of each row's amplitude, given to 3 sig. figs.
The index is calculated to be 2.05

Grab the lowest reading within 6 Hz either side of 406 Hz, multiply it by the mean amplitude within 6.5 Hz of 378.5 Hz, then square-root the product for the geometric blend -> 2.88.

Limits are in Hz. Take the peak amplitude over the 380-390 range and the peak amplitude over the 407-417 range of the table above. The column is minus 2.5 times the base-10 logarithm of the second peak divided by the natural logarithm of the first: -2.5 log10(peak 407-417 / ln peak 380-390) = -0.8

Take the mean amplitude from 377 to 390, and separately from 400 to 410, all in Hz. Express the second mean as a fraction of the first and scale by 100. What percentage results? 105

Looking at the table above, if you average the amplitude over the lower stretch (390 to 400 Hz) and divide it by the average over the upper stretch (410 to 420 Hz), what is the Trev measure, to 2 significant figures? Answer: 1.5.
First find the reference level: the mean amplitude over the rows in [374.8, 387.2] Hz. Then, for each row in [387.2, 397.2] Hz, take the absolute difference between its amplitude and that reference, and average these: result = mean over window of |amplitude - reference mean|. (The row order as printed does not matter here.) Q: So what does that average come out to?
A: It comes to 1.2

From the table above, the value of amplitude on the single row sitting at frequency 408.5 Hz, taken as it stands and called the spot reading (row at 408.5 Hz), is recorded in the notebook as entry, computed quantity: 3.11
